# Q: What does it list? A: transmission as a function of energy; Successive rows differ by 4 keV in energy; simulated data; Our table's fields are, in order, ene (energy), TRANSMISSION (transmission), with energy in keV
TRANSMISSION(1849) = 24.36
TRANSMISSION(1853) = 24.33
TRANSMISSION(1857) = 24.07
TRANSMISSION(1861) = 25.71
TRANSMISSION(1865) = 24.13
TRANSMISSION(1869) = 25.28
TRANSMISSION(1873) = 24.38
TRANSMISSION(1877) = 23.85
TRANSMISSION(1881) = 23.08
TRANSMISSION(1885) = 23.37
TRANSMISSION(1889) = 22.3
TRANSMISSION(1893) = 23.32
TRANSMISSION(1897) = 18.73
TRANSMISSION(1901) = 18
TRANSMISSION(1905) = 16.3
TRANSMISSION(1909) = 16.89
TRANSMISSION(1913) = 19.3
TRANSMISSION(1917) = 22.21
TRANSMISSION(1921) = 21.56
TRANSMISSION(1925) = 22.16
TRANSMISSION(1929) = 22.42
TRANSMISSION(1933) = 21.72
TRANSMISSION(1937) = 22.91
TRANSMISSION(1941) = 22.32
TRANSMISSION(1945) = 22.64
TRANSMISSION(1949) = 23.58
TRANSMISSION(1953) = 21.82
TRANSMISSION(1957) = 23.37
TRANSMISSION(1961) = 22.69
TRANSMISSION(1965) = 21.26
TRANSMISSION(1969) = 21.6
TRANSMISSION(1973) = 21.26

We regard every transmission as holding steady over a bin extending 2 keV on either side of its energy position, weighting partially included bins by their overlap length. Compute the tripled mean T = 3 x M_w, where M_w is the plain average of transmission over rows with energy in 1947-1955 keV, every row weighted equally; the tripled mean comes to 68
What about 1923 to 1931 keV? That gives 67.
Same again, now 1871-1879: 72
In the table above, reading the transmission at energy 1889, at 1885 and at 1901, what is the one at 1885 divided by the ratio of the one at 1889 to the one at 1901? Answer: 18.9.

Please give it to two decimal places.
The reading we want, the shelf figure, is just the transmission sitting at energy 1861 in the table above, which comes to 25.71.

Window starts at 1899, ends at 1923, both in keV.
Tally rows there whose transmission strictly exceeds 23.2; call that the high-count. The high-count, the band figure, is 0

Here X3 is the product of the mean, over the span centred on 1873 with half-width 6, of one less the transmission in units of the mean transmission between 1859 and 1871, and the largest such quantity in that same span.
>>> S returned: 0.001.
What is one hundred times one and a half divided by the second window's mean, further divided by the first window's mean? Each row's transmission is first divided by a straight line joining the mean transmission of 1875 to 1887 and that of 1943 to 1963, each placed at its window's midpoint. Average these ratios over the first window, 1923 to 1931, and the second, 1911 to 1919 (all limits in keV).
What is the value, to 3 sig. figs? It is 173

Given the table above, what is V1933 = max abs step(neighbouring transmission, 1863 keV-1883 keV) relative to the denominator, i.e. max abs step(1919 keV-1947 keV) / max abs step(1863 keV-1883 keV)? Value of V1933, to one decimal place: 1.0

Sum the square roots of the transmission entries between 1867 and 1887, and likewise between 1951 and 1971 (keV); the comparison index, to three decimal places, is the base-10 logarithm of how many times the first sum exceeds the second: 0.017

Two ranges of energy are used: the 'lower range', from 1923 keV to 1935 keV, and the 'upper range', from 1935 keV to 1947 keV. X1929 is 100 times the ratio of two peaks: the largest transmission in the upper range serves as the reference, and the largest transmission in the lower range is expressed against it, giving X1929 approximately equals 98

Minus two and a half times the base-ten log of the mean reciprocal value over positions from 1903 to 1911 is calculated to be 3.05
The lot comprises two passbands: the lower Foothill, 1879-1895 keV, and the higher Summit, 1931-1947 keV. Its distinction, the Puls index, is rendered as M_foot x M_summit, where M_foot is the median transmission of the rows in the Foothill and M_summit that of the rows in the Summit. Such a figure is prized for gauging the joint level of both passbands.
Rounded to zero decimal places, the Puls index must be 522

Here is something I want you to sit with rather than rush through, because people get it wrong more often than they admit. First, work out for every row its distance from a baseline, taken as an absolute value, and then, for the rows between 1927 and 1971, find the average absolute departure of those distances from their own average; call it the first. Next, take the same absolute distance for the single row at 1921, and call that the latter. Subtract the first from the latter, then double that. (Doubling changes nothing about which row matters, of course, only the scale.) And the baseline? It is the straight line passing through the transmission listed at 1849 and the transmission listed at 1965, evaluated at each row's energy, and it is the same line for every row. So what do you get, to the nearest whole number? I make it 1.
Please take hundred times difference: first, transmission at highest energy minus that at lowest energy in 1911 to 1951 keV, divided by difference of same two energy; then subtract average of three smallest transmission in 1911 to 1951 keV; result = -2074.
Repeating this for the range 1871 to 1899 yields -2161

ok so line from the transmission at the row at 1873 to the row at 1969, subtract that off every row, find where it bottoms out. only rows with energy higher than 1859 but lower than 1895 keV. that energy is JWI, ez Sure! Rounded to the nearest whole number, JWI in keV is 1889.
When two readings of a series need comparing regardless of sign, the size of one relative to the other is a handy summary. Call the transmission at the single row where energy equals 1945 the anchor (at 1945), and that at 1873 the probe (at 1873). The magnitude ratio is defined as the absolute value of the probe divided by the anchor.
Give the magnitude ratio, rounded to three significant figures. 1.08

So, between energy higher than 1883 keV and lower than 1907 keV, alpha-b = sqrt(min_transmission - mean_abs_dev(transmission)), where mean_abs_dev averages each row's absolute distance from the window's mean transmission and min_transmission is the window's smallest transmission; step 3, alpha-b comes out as 3.7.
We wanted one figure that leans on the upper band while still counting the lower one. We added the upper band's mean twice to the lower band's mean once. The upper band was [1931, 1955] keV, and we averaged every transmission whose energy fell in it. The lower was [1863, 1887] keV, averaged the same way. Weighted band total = 69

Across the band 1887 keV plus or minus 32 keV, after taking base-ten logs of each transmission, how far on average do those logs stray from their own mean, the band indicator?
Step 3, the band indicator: 0.05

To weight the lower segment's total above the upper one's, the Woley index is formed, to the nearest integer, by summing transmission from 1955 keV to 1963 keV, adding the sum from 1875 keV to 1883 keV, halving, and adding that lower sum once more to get 93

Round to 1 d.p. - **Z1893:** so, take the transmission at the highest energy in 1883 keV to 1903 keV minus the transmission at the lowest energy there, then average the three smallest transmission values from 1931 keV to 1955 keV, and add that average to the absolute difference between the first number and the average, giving 49.3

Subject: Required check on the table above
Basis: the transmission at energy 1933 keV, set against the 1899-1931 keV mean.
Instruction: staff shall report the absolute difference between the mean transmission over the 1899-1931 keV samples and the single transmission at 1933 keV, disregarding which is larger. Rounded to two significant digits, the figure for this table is 1.9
